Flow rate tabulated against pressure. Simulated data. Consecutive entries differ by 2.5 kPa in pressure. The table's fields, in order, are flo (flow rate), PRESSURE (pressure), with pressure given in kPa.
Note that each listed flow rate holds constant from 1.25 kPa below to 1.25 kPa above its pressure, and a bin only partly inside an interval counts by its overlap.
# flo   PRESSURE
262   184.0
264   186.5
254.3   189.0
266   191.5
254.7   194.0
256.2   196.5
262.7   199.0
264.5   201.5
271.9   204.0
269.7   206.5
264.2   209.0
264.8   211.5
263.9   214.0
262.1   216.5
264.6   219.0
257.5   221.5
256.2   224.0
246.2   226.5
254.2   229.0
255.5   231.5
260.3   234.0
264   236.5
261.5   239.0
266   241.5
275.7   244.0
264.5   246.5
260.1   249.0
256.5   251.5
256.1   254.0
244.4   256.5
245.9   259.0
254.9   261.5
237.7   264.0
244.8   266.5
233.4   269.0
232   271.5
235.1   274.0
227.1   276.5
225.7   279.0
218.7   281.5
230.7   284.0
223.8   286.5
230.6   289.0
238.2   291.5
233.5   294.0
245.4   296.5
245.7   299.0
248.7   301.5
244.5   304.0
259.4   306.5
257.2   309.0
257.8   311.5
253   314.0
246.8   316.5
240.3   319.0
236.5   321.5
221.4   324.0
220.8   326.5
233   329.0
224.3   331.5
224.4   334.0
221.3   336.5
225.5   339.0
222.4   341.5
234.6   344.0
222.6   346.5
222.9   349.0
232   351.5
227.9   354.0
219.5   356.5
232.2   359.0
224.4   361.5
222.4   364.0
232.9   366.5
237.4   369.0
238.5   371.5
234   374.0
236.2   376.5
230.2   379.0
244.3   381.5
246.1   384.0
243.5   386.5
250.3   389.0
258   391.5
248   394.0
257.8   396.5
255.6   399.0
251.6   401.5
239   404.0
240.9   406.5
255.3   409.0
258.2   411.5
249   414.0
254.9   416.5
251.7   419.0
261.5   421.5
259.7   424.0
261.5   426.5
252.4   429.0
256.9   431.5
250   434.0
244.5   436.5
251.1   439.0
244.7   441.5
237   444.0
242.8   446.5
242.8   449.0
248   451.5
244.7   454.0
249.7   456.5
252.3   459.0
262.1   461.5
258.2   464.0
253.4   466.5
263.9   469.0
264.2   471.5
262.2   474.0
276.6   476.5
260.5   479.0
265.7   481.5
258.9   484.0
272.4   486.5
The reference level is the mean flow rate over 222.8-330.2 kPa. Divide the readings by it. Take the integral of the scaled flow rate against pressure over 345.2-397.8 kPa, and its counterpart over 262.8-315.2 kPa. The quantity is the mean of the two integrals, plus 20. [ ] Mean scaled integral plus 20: 70.9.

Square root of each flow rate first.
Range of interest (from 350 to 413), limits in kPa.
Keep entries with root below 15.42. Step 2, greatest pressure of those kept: 379.0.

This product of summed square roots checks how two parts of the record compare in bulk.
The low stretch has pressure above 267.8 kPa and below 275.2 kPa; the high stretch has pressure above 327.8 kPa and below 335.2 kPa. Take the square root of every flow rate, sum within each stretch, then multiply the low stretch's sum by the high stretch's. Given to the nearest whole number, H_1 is 2073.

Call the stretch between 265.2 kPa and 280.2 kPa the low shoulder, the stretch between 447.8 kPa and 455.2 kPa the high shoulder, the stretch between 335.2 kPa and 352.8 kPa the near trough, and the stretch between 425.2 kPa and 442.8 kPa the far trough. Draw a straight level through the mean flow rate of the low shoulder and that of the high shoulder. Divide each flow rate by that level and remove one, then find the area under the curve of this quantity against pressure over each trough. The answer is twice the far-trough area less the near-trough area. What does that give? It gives 2.0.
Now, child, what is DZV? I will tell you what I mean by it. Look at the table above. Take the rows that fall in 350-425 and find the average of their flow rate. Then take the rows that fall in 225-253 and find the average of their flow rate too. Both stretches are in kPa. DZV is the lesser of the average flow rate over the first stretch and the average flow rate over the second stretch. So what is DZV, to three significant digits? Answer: 243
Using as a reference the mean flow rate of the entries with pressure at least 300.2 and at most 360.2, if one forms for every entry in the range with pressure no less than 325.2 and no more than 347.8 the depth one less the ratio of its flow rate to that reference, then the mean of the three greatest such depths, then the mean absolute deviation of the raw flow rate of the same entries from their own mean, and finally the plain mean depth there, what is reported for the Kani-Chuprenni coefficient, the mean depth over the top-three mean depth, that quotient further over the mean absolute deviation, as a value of 0.2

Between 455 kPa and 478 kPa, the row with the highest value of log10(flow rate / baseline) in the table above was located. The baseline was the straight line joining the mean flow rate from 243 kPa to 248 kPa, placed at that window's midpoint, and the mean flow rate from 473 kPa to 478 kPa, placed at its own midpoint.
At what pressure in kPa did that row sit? 476.5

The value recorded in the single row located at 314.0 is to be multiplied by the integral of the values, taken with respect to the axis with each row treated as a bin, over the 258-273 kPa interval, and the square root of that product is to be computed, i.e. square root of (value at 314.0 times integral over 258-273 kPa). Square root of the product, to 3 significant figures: 957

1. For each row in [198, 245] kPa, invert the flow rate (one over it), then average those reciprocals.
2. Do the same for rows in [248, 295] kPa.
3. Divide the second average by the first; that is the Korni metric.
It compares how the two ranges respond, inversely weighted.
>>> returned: 1.10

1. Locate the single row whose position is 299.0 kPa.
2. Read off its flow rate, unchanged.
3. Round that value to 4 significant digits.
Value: 245.7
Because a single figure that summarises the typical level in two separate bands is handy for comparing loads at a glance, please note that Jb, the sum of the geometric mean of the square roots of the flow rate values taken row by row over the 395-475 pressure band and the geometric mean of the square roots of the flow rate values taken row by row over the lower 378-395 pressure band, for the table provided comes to 31.6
